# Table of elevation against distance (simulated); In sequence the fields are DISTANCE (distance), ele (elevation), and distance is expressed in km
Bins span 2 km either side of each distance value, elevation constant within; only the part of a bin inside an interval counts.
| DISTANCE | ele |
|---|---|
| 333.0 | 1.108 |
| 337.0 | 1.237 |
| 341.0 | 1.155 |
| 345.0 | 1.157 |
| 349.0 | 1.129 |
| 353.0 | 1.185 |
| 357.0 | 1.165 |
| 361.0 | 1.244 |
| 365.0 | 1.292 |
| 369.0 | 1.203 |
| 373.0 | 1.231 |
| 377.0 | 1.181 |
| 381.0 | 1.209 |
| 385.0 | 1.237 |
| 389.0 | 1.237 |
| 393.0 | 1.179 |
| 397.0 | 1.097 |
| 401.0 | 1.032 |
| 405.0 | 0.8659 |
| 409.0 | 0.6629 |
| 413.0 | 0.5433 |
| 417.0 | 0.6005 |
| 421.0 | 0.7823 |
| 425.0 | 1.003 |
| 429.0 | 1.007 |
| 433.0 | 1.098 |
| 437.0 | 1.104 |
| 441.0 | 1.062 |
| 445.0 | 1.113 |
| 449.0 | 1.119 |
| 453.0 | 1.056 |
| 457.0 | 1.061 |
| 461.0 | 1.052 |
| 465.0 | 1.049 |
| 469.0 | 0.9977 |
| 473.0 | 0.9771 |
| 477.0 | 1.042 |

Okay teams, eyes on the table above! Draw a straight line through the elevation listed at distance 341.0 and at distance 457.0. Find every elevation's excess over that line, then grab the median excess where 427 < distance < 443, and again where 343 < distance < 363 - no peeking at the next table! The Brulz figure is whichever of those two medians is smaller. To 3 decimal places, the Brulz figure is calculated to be 0.003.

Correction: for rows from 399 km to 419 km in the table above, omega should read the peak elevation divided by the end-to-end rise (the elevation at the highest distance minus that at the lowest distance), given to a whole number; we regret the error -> -2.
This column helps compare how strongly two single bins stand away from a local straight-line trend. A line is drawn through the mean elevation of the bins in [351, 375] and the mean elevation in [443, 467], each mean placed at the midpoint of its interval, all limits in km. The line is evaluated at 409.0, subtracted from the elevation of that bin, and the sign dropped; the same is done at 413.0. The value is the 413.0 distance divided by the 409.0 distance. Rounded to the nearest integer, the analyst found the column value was 1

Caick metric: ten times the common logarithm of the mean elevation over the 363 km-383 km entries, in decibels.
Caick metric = 0.9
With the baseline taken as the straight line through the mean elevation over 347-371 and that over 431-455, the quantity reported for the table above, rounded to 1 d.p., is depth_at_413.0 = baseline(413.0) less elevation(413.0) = 0.6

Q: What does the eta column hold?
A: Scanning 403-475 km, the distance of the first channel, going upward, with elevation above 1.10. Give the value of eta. 437.0 km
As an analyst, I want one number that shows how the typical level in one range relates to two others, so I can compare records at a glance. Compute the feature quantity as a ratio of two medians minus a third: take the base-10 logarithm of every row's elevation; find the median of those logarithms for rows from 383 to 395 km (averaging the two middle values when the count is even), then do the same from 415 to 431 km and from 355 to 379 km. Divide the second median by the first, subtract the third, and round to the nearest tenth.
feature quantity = -0.7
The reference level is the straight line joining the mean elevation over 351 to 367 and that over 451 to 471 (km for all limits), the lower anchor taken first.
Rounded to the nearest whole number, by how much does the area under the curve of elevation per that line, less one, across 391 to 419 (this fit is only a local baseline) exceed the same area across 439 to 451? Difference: -7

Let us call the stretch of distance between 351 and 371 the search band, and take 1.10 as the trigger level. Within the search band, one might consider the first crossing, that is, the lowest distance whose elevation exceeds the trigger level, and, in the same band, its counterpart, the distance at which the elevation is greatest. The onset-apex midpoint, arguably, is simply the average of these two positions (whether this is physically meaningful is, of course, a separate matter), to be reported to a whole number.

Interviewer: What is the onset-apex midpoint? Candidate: 359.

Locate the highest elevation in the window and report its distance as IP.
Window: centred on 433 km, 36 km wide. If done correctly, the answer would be 449.0 km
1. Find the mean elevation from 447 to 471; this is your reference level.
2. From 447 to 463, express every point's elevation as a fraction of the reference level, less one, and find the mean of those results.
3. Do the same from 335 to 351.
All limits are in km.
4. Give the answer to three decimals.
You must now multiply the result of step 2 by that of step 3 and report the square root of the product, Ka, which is 0.041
